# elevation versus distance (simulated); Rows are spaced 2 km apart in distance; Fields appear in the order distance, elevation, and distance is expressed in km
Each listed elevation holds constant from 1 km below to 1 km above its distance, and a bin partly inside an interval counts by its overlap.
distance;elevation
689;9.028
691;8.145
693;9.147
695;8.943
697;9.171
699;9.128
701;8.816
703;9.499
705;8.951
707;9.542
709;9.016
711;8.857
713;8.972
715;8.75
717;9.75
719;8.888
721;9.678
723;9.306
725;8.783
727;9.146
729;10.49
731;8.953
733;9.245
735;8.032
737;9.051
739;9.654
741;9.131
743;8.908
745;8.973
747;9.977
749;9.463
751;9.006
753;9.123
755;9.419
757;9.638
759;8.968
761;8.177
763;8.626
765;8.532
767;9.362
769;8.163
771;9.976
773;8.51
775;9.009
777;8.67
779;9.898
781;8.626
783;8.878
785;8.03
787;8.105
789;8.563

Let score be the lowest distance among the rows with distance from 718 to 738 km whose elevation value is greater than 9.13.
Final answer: 721 km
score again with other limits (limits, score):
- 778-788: 779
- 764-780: 767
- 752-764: 755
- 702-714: 703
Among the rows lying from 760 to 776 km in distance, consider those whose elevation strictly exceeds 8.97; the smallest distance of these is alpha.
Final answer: 767 km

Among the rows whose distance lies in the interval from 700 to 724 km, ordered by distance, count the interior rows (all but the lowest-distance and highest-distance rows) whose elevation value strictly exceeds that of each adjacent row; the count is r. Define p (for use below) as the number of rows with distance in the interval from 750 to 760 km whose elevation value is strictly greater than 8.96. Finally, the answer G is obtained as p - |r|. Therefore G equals 0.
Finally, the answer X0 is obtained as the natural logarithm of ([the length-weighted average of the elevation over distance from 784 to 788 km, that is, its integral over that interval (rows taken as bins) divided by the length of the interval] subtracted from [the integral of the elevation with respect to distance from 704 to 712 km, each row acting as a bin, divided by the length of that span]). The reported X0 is 0.0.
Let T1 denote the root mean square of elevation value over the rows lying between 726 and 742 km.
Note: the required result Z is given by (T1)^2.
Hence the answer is 85.3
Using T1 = 9.24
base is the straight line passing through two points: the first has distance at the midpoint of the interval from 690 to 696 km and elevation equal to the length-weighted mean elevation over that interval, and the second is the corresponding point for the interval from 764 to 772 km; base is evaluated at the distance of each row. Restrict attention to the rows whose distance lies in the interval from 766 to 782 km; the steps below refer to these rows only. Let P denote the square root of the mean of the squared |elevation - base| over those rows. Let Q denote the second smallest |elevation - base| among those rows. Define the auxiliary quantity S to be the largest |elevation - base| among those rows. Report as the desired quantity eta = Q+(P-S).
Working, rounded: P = 0.62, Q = 0.36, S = 0.96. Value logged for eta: 0.02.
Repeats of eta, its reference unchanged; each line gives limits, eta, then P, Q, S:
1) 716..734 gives -0.83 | 0.71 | 0.07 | 1.62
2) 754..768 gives 0.06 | 0.50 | 0.36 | 0.81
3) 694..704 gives -0.11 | 0.41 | 0.19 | 0.72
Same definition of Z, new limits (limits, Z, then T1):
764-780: 81.7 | 9.04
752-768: 80.9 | 8.99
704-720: 82.8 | 9.10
